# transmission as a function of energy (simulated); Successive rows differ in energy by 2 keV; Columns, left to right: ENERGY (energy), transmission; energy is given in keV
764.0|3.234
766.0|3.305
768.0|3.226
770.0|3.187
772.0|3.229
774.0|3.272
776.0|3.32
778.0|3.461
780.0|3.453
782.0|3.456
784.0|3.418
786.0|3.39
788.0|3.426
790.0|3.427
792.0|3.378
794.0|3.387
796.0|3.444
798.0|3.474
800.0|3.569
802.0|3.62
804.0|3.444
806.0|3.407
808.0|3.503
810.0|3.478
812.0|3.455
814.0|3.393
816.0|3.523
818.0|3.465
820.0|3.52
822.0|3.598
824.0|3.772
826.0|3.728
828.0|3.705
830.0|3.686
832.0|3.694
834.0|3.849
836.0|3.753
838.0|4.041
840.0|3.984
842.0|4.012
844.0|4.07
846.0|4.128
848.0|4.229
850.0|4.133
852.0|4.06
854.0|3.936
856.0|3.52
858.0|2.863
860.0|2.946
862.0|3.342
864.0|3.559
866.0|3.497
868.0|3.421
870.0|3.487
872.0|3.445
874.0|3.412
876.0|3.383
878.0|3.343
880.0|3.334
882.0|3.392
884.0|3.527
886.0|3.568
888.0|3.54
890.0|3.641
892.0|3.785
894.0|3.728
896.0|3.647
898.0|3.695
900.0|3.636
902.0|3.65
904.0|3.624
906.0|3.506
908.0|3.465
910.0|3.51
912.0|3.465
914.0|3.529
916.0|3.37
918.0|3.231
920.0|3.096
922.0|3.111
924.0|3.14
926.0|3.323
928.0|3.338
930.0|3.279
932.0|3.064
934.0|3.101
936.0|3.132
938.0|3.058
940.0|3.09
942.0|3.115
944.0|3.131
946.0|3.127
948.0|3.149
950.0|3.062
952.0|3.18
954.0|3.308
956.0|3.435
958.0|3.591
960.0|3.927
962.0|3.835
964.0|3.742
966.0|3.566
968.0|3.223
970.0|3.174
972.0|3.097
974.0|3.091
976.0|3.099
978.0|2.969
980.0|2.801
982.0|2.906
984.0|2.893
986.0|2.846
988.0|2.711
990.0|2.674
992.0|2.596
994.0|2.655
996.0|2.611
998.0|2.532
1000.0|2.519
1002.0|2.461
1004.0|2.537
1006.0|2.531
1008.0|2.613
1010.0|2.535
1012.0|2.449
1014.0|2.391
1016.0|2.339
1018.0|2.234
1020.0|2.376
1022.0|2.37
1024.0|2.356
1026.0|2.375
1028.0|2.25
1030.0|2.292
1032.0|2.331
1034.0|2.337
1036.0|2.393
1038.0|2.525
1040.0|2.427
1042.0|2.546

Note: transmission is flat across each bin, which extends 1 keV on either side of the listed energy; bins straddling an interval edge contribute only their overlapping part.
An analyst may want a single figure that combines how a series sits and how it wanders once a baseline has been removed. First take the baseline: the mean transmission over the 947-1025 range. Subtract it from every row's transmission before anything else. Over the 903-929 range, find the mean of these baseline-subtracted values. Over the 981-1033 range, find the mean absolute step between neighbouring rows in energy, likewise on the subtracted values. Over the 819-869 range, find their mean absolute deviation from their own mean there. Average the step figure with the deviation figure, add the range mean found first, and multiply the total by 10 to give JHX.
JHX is 6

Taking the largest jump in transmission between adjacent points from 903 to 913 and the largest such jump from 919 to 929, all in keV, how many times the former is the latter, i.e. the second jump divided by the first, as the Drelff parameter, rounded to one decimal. 1.6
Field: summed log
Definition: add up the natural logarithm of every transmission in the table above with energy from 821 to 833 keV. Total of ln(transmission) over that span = 7.8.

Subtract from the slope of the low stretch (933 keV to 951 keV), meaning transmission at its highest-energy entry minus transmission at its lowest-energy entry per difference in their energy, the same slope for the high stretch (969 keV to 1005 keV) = 0.016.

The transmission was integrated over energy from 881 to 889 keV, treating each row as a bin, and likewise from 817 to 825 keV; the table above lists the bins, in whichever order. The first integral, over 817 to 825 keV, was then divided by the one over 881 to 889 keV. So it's 1.02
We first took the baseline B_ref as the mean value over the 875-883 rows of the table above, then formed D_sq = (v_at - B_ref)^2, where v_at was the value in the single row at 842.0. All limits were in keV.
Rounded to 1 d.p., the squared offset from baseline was 0.4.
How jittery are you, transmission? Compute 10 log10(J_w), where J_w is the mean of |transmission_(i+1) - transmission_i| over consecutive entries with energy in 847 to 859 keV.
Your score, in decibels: -5.6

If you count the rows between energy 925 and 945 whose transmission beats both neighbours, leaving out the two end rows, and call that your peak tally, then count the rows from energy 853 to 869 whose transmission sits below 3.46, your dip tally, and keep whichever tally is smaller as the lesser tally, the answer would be 2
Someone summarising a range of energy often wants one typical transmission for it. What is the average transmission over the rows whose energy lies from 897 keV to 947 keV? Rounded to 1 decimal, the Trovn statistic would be 3.3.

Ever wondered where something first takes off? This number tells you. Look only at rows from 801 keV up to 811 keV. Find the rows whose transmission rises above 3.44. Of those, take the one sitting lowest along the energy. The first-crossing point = 802.0 keV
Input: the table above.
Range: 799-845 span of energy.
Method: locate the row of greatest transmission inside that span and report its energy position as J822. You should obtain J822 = 844.0 keV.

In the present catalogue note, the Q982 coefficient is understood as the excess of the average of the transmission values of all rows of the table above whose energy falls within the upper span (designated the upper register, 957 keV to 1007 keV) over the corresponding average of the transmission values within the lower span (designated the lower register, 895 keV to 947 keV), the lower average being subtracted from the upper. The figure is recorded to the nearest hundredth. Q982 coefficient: -0.34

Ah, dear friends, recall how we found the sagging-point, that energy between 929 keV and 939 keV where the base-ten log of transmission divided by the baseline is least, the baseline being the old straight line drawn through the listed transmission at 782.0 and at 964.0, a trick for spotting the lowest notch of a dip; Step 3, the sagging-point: 938.0 keV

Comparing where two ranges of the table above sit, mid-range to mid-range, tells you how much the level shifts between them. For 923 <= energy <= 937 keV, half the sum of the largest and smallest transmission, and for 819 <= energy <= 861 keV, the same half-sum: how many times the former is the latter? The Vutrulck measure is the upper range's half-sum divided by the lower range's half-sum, 0.90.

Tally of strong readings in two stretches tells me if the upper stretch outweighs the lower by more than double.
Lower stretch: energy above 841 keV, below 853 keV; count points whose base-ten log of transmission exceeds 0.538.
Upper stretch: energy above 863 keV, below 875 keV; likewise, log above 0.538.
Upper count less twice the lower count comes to -9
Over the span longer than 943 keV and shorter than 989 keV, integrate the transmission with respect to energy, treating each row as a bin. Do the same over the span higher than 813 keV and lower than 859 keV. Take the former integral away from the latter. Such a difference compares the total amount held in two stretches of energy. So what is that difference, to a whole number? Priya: 26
